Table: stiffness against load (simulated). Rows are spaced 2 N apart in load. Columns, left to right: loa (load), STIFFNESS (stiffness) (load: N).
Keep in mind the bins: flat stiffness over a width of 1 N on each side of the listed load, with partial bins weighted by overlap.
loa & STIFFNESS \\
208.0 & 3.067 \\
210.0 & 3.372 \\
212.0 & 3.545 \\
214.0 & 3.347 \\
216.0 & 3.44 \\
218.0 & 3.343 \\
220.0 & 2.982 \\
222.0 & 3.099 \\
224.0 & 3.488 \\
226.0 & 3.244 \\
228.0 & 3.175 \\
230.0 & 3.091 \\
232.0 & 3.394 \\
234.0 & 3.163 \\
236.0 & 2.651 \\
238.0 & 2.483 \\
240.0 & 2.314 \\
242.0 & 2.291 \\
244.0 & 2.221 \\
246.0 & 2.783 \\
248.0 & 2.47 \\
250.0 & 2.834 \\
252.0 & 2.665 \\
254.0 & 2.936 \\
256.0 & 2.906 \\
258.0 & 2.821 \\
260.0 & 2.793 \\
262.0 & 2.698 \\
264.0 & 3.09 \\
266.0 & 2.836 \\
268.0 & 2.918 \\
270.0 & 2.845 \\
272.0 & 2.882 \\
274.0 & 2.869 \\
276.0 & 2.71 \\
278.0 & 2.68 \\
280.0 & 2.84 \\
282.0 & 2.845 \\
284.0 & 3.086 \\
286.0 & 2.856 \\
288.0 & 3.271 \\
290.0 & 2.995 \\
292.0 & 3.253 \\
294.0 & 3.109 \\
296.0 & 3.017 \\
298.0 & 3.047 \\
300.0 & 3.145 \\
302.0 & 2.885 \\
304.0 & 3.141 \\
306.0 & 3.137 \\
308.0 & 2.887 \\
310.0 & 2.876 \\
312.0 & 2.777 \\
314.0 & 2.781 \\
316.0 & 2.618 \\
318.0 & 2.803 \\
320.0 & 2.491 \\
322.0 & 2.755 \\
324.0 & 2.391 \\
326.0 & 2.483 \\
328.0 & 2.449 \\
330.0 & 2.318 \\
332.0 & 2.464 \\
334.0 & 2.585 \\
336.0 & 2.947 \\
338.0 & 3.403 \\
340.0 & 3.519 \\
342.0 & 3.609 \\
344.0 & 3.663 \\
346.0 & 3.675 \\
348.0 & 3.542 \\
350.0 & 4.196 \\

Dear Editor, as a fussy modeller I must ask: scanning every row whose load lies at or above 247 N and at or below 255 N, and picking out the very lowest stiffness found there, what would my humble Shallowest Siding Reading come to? 2.47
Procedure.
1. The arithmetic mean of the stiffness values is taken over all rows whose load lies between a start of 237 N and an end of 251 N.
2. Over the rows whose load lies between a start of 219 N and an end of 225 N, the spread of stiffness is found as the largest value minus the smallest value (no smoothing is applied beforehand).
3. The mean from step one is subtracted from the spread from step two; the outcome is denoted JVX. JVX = -2.0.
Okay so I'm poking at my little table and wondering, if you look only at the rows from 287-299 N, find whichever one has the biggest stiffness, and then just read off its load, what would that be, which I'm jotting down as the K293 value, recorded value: 288.0 N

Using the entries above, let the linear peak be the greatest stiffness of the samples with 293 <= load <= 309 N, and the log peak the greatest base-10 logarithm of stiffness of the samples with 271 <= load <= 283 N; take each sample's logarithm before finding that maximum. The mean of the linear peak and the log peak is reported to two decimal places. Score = 1.80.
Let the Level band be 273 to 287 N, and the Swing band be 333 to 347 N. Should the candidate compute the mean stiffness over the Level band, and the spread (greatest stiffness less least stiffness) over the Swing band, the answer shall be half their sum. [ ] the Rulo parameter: 2.0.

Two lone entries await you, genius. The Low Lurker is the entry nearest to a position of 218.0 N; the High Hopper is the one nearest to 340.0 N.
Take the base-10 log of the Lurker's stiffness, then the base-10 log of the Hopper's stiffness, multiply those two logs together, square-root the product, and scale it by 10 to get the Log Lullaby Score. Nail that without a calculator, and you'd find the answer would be 5.35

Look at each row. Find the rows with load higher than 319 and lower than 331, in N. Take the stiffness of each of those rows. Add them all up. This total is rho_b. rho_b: 14.89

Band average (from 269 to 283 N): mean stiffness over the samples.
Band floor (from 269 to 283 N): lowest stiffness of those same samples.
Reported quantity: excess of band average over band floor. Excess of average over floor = 0.13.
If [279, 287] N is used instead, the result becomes 0.07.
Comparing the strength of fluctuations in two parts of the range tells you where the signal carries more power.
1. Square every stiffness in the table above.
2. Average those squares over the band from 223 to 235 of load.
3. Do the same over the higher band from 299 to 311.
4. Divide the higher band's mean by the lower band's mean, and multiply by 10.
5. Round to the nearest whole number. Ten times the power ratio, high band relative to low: 9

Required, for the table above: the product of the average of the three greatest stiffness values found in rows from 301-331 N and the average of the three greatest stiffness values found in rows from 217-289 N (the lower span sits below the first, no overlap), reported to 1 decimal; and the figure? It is 10.4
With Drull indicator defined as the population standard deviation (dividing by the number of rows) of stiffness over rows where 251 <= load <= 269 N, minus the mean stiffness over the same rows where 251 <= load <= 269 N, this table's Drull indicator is -2.73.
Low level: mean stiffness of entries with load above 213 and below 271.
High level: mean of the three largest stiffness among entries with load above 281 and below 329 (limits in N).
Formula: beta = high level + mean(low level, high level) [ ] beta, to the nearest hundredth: 6.29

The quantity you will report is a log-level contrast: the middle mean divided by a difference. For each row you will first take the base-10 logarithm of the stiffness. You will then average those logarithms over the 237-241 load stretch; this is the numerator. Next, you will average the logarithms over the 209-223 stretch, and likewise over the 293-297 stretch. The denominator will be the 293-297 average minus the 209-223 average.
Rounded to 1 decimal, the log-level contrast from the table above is -11.8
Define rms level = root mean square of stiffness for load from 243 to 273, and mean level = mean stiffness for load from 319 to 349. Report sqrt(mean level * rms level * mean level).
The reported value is 4.93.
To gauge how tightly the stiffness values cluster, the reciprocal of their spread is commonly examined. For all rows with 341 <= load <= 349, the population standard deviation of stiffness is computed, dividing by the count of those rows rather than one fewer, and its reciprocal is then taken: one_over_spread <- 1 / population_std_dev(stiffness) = 19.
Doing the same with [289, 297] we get 10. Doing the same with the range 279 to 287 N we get 10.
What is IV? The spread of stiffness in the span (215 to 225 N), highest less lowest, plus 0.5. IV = 1.01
